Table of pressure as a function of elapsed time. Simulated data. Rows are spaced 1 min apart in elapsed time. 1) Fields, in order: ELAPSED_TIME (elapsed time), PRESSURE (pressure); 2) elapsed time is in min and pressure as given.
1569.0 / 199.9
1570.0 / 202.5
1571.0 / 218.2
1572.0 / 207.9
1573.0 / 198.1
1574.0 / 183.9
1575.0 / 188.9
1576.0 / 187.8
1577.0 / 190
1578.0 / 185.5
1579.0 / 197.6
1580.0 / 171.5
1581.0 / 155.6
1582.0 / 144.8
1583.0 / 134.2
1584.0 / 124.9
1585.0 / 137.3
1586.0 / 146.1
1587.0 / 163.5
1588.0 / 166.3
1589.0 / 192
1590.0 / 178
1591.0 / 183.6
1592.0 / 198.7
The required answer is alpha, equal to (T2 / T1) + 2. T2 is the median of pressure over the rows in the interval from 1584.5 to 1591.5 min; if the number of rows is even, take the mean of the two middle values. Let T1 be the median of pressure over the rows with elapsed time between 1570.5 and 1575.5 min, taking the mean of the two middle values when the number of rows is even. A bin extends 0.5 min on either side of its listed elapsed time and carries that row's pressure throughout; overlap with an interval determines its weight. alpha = 2.84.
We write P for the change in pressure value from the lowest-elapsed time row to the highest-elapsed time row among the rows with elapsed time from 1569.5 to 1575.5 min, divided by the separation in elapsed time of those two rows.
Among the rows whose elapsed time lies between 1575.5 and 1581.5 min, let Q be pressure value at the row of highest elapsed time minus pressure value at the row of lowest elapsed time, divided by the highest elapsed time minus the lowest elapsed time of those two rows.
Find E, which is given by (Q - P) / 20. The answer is -0.2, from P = -3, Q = -6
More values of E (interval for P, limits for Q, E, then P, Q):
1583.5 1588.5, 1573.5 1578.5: -0.5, 10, 0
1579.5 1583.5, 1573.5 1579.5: 0.8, -12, 3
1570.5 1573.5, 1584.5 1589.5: 1.2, -10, 14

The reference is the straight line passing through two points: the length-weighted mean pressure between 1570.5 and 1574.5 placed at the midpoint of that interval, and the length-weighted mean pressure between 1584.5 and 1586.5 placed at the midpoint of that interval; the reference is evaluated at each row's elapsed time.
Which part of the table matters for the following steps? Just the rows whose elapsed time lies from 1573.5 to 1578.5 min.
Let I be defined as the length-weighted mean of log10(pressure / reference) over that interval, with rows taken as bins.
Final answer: 0.004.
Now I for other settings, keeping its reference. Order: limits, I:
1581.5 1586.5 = -0.034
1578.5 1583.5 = -0.009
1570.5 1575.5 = -0.001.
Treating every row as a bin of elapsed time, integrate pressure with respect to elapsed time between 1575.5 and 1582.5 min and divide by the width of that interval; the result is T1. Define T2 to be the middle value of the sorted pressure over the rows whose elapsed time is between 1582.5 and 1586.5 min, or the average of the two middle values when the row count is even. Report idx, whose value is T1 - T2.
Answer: 40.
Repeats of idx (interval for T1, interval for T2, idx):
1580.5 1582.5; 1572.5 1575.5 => -39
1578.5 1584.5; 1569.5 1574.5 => -48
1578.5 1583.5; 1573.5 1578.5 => -27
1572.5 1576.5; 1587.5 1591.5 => 9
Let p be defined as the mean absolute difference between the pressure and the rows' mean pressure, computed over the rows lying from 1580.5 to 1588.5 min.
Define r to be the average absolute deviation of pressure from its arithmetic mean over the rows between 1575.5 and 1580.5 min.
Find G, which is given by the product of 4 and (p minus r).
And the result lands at 20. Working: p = 11.4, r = 6.4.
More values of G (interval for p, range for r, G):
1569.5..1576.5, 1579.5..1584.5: -17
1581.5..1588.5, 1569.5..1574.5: 10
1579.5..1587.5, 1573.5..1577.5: 41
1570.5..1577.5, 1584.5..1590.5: -20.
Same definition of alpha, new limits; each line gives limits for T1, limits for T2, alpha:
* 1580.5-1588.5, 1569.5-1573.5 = 3.41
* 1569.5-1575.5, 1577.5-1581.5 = 2.89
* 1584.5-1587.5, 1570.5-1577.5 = 3.30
